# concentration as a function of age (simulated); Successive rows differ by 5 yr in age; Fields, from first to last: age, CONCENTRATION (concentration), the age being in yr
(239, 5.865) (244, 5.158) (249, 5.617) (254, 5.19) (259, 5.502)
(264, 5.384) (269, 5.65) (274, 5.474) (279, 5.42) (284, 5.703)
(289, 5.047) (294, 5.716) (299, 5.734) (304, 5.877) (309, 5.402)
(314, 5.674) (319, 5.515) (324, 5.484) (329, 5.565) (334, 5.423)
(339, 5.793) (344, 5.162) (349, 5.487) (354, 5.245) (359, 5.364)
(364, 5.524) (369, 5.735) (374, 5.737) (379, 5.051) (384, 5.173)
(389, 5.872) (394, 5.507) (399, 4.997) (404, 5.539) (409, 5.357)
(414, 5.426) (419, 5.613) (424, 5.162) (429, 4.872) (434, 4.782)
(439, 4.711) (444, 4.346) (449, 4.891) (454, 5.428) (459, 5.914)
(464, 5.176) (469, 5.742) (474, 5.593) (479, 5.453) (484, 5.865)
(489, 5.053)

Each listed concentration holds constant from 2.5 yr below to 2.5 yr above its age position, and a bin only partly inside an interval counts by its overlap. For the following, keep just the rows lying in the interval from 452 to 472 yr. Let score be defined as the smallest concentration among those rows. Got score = 5.176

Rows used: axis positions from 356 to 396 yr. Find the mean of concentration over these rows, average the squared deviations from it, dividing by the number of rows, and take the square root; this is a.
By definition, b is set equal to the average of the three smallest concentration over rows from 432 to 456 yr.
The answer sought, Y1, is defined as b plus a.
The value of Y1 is 4.88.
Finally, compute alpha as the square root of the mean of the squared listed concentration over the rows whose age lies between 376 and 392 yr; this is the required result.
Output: 5.38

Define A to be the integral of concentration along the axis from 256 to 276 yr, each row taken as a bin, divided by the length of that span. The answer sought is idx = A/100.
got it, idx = 0.0550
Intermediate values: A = 5.50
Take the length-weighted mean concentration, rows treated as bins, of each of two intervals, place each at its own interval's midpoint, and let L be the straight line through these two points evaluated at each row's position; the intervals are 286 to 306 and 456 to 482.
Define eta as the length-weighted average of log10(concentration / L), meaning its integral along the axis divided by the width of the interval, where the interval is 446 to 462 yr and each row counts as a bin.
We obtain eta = -0.018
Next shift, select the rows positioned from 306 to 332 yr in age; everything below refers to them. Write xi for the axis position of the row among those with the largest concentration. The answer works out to 314 yr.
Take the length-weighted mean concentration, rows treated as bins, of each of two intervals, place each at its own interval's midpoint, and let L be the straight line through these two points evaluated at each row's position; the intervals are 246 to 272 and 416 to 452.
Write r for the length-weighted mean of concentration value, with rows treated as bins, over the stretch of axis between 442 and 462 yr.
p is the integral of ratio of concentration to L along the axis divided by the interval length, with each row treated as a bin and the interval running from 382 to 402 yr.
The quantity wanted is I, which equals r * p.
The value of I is 5.51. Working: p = 1.068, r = 5.17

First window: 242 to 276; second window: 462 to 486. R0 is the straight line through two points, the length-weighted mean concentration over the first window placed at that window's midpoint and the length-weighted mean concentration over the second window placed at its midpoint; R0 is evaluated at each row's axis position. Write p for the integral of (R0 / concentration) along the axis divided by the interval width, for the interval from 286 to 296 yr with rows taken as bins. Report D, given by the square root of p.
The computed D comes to 1.01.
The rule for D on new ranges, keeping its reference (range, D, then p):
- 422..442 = 1.07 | 1.141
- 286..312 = 0.99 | 0.984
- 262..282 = 1.00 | 0.991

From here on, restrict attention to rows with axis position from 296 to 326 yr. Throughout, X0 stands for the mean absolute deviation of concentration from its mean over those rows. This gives 0.15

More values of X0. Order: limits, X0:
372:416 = 0.23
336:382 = 0.22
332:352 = 0.17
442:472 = 0.45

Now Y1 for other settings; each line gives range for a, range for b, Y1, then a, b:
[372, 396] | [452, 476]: 5.71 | 0.32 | 5.40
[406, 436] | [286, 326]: 5.61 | 0.30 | 5.31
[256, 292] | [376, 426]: 5.27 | 0.20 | 5.07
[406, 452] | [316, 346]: 5.74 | 0.38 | 5.36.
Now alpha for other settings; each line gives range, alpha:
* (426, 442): 4.79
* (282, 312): 5.59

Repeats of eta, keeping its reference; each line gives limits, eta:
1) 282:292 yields -0.018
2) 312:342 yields -0.002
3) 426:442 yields -0.067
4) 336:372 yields -0.009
